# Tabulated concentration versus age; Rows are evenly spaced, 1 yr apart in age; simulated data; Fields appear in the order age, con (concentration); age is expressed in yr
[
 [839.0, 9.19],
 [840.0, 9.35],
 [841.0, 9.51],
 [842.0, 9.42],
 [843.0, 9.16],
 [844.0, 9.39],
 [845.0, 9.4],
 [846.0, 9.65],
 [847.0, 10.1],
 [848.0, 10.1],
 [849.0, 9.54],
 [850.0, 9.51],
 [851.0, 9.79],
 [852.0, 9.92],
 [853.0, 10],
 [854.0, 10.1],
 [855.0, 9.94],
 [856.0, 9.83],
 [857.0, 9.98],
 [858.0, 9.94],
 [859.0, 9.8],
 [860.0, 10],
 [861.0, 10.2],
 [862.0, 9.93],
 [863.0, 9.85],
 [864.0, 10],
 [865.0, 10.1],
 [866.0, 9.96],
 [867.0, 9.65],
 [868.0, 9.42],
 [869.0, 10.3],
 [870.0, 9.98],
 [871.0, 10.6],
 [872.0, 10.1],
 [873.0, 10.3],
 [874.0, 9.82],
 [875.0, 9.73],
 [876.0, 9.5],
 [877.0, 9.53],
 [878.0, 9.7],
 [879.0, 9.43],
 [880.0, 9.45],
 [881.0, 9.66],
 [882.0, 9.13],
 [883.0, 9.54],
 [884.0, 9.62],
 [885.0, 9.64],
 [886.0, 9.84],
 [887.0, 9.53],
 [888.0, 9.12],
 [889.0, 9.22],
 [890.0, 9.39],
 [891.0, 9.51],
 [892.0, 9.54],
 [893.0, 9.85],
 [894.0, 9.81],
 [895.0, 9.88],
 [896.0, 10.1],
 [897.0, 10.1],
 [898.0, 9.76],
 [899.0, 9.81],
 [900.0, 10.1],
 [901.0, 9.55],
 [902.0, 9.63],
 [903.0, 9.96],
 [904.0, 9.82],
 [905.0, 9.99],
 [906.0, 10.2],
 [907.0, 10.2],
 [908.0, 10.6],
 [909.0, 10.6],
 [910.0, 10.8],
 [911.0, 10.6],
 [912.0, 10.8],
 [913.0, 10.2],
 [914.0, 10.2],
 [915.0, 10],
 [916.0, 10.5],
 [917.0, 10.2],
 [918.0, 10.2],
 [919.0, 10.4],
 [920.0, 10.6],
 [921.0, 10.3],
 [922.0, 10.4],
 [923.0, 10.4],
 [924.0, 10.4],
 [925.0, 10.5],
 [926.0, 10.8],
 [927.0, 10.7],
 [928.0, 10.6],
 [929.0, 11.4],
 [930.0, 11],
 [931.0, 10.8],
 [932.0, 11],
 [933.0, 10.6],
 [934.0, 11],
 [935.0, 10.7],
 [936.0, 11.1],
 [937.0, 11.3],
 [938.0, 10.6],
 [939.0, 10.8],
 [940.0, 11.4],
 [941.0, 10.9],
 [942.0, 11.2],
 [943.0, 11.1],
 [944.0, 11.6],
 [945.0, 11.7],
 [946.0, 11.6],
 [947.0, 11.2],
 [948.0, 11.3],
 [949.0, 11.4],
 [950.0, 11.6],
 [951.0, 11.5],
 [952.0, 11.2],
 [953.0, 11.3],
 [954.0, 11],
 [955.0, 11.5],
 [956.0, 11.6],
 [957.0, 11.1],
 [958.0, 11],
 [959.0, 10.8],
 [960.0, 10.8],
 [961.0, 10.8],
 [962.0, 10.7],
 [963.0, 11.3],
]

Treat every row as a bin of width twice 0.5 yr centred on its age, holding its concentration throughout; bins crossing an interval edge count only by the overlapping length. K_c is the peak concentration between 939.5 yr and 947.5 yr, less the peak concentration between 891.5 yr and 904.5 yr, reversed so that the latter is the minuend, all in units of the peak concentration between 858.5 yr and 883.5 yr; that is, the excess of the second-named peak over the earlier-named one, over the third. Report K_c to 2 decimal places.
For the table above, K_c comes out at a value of -0.15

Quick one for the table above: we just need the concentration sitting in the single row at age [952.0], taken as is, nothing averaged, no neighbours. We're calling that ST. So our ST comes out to 11.2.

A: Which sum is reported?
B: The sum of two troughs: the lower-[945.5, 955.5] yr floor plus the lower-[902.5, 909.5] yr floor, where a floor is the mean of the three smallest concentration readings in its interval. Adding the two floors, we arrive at 21.1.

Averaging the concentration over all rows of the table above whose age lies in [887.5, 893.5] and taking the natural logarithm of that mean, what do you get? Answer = 2.24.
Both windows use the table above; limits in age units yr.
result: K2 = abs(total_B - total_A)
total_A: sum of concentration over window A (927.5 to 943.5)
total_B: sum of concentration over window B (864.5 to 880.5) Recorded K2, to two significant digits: 18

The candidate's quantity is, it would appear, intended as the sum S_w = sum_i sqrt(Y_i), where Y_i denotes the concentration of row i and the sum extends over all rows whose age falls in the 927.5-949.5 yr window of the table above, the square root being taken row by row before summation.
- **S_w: 73.3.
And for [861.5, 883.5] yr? 68.9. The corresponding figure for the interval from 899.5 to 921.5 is 70.4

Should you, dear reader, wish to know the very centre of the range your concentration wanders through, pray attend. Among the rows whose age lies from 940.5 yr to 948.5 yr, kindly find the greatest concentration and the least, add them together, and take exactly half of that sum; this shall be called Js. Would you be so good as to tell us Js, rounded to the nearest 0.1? 11.3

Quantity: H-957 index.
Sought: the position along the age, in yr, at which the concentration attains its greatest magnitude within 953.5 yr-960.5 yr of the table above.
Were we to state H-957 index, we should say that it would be 956.0 yr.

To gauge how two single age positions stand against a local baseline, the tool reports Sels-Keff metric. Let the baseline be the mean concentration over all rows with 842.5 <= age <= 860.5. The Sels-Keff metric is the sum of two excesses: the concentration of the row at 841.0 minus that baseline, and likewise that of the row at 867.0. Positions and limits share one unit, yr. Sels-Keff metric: -0.4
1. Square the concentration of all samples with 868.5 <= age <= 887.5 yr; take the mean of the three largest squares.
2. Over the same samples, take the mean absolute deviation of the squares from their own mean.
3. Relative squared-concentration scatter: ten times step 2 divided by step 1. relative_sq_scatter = 0.51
